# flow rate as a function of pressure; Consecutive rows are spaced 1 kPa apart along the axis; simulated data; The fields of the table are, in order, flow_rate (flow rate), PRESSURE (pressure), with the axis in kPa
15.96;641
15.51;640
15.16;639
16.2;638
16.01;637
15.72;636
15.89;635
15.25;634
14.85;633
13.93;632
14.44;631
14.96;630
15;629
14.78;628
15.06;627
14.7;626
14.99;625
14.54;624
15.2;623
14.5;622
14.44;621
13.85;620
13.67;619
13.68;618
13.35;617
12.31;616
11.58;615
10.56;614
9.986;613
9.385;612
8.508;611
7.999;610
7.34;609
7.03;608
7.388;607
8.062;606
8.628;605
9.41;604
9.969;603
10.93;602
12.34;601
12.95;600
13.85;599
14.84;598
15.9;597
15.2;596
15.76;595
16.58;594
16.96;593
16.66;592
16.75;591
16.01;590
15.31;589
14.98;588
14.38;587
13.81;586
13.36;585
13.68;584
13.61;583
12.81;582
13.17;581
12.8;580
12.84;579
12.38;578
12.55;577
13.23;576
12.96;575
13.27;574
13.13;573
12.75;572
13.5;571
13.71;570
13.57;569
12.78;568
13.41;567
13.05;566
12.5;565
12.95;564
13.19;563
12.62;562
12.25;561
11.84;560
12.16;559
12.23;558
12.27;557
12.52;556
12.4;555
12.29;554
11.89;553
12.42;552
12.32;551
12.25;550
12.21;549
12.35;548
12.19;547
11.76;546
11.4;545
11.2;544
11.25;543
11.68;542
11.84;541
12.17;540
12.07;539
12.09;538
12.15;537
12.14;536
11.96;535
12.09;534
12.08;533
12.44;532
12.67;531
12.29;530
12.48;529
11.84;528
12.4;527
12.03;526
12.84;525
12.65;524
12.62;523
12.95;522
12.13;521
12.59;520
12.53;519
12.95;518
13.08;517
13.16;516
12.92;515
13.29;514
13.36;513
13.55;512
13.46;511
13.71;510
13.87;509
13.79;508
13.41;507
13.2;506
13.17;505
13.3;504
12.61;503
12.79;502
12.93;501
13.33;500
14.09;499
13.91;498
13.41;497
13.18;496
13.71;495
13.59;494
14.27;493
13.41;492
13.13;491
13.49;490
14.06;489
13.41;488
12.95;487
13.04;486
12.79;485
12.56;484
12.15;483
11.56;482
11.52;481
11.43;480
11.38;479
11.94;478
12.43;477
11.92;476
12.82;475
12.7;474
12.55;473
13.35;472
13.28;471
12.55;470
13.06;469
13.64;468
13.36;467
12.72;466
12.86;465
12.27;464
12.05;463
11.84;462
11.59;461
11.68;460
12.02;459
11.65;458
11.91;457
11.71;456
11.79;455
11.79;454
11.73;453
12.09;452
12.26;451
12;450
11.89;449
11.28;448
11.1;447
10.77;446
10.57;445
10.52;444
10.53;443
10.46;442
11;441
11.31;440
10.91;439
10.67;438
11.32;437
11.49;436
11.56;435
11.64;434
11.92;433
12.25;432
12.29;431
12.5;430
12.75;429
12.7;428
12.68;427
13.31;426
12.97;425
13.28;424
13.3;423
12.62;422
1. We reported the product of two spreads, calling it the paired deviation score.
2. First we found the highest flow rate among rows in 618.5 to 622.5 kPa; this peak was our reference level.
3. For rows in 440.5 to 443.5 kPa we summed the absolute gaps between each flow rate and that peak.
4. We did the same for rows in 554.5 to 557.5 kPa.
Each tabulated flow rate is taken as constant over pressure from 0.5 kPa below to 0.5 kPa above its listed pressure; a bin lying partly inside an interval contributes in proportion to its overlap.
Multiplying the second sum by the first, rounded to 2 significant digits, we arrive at 73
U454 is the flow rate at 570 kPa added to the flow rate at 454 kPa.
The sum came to 25.50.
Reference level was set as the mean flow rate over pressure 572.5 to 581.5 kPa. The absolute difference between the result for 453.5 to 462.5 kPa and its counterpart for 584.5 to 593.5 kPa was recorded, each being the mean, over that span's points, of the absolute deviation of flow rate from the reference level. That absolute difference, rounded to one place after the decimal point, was 1.3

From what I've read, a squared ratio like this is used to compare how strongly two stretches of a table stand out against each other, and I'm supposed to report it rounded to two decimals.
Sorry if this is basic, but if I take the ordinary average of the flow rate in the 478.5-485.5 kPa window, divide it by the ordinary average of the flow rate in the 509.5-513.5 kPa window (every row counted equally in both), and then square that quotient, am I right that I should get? 0.78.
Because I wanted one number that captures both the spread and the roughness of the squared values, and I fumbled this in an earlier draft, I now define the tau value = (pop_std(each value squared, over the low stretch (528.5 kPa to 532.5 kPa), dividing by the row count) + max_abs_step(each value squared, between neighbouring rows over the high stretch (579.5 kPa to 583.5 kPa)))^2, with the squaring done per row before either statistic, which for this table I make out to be 601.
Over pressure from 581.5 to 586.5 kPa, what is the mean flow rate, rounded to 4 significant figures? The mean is 13.45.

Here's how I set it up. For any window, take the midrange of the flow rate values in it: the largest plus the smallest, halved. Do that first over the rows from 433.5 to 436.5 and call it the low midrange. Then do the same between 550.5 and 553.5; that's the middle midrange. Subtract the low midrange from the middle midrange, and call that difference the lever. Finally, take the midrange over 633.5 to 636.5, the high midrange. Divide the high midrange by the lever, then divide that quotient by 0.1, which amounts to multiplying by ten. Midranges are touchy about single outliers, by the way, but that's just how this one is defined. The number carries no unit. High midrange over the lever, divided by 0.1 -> 264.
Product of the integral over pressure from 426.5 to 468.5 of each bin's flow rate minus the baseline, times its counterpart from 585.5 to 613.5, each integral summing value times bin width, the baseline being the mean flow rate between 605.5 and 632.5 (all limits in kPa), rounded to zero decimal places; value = -69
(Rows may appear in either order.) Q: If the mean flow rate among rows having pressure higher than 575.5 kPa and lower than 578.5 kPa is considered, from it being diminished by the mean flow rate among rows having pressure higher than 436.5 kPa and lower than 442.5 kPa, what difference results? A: 2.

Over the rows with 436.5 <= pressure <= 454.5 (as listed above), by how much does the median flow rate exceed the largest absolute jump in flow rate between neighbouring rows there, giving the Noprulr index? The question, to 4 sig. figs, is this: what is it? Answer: 10.54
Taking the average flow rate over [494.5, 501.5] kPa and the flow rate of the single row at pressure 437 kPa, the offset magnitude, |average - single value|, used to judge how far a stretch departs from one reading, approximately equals 2.2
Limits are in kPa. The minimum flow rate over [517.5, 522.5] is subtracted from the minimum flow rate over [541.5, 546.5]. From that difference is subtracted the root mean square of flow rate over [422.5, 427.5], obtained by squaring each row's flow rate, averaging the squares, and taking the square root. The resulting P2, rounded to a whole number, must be -14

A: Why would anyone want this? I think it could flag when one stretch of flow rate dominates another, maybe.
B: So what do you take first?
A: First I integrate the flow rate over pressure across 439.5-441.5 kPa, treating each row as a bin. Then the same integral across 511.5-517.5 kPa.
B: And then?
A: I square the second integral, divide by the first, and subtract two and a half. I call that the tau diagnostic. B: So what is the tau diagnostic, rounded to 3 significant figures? 280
